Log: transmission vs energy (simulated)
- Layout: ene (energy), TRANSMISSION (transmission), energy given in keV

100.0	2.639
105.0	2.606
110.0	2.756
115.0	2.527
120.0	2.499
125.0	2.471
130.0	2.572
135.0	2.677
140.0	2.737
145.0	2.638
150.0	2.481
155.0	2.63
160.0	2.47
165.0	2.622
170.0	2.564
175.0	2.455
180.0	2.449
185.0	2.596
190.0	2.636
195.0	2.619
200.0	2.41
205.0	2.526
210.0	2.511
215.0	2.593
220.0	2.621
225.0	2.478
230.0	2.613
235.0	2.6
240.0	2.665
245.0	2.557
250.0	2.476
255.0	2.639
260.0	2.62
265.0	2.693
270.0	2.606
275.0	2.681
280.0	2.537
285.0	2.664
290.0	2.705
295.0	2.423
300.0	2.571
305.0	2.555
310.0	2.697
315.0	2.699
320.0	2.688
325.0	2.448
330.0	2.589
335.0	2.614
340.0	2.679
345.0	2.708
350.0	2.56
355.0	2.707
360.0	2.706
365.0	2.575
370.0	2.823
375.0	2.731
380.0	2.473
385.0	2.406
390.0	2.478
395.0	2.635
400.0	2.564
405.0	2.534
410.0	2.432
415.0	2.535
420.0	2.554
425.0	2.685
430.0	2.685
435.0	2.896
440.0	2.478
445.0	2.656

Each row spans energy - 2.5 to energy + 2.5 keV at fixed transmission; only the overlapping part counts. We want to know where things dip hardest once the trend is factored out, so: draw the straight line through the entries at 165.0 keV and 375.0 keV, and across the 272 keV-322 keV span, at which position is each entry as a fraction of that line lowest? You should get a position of 295.0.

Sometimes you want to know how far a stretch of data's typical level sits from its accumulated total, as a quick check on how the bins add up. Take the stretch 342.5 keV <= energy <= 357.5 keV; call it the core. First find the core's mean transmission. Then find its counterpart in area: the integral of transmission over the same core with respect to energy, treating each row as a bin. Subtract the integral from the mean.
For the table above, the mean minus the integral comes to -37.2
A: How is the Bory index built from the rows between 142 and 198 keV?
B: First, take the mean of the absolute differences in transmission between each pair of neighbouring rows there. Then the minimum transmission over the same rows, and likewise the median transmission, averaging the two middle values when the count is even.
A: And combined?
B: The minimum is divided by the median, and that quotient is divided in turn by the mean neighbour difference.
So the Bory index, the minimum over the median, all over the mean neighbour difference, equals 9.5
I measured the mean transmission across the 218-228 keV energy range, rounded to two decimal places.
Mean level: 2.55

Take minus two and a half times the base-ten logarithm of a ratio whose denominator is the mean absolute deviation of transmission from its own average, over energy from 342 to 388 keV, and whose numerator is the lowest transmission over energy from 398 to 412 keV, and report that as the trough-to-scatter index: -3.3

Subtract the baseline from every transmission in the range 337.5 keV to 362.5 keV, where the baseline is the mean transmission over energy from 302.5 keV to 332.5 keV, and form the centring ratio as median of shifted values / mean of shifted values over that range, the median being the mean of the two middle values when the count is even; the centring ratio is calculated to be 1.6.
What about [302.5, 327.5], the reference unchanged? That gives 15.9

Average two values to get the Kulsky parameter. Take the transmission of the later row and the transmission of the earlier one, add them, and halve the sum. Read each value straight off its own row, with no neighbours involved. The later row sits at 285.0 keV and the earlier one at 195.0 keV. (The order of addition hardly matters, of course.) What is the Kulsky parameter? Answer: 2.64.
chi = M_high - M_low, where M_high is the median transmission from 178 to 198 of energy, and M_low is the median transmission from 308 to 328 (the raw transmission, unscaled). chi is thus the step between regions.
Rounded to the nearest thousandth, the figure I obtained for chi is -0.085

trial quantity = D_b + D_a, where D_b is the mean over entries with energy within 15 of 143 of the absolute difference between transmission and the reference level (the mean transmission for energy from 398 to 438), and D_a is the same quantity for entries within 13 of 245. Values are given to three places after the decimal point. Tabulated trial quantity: 0.124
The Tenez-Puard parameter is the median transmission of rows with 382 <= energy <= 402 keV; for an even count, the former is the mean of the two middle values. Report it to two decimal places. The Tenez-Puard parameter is 2.52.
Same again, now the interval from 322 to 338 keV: 2.59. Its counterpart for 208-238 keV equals 2.60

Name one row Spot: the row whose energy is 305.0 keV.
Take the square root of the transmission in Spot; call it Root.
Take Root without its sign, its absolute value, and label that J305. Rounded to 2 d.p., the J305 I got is 1.60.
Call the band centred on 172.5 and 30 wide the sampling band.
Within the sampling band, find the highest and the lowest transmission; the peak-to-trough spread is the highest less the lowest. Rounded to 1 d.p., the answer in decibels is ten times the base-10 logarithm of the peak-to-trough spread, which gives -7.6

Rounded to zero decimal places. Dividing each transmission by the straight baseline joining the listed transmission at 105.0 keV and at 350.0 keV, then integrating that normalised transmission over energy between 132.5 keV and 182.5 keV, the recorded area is 50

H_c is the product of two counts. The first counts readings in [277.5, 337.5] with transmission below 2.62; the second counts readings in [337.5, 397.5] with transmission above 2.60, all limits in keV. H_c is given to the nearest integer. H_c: 49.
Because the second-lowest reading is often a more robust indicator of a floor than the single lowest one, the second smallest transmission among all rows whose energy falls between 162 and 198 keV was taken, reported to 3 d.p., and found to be 2.455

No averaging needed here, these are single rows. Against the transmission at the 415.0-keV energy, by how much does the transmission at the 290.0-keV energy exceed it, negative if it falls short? 0.17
